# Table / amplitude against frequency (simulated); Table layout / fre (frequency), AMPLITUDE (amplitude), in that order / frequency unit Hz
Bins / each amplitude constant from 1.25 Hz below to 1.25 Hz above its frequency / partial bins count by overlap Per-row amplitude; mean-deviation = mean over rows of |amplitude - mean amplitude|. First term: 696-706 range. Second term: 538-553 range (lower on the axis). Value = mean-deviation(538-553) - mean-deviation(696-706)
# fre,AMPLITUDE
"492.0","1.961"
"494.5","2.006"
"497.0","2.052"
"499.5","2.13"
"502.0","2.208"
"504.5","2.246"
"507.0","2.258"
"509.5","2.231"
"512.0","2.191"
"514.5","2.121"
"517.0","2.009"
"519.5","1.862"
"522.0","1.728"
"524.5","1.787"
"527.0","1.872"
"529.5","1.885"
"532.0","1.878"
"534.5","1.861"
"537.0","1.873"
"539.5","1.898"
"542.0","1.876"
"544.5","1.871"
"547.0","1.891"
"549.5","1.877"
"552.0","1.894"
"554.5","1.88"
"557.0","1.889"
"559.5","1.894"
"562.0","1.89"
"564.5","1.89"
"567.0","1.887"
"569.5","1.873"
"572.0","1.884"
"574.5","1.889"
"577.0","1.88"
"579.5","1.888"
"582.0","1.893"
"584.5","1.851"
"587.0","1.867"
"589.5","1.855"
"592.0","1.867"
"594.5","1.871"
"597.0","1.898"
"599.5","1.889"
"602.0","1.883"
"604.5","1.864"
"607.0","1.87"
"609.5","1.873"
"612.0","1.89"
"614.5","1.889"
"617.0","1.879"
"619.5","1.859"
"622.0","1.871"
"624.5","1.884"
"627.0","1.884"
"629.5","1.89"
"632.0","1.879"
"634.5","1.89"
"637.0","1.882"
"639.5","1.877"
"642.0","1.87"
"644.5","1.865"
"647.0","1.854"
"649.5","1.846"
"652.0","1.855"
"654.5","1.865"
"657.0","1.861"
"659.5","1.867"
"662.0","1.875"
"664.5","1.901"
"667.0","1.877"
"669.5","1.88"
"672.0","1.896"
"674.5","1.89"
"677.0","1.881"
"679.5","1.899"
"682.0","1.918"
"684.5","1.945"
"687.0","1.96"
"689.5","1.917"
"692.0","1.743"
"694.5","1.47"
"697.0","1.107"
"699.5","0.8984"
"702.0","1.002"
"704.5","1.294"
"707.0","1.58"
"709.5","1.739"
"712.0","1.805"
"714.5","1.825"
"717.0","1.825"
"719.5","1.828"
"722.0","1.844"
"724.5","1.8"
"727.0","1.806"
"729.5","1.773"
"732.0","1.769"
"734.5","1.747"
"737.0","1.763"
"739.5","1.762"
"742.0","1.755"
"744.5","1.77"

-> -0.12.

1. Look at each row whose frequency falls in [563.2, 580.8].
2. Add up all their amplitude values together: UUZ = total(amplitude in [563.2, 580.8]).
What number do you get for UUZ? 13.19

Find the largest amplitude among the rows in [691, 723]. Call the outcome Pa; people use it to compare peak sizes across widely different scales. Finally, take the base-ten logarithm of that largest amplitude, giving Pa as 0.266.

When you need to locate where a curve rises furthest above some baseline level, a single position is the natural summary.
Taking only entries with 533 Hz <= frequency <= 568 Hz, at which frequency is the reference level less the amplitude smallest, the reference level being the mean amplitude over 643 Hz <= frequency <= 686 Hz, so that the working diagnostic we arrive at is 539.5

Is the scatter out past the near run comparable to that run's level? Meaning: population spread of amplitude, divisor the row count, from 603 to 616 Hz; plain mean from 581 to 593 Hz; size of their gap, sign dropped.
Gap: 1.86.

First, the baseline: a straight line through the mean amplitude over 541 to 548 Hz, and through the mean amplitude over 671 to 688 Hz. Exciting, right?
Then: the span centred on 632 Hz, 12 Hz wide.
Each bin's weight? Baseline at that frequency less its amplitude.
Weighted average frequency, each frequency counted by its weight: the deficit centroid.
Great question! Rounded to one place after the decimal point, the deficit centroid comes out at 632.3 Hz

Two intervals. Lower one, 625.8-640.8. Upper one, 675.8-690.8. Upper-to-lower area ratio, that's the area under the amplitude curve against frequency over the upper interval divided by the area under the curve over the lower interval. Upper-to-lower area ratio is 1.0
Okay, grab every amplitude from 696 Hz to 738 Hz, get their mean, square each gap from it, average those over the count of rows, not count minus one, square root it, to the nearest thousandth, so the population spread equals 0.311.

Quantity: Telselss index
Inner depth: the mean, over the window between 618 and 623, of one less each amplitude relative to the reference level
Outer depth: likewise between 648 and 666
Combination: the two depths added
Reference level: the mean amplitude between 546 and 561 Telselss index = 0.023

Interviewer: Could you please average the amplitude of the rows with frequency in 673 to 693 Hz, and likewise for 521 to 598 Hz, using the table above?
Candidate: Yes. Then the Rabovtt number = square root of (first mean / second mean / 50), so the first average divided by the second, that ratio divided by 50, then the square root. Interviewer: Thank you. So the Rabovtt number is 0.142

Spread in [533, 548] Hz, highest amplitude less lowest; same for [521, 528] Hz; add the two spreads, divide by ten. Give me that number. 0.018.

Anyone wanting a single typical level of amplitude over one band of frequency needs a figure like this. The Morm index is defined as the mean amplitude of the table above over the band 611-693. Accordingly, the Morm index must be 1.88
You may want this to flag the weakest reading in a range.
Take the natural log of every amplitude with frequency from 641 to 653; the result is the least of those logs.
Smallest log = 0.613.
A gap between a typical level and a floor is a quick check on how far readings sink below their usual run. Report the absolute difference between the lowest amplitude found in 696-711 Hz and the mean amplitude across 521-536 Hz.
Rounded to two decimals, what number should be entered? 0.94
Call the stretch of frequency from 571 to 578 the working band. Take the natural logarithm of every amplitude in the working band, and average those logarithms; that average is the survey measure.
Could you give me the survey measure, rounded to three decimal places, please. 0.634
